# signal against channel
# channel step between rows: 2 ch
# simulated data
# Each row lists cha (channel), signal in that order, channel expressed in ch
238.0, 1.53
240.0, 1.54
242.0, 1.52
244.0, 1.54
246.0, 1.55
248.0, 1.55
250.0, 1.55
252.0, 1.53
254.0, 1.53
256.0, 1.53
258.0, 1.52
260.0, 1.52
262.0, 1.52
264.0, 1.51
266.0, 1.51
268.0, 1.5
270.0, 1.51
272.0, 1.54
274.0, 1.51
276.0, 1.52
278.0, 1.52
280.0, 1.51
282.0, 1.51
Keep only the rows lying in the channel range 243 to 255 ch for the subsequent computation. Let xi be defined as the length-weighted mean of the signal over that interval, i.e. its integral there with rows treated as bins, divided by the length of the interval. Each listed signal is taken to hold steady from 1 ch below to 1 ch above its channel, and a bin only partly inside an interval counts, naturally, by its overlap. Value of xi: 1.54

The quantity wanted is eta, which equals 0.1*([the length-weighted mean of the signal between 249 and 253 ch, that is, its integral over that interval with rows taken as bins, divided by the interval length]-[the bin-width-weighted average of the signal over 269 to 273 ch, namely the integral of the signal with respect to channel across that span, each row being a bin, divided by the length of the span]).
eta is 0.0015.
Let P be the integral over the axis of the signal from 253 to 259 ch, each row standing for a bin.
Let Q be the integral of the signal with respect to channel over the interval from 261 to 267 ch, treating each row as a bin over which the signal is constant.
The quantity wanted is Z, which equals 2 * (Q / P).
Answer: 1.98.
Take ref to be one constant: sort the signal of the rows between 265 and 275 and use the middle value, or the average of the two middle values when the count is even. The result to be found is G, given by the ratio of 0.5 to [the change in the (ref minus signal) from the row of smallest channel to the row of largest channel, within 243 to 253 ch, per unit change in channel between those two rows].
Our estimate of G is 400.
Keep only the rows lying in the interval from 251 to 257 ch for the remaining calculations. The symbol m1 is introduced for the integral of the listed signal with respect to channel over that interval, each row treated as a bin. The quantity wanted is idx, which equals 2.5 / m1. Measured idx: 0.272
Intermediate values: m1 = 9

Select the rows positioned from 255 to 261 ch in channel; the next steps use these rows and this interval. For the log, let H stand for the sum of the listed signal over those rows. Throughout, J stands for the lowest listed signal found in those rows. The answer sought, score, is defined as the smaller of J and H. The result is 1.520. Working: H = 4.57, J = 1.52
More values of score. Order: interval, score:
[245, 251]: 1.550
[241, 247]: 1.520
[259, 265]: 1.510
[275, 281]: 1.510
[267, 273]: 1.500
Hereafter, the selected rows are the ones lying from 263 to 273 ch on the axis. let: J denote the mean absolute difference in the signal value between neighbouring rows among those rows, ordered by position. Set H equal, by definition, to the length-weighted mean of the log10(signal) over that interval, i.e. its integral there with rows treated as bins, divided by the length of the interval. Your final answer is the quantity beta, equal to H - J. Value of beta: 0.168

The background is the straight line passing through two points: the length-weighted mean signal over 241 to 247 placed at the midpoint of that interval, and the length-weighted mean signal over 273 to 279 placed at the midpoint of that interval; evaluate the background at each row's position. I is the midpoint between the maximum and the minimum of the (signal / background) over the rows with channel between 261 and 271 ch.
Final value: 0.99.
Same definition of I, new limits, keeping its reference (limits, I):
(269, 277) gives 1.00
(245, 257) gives 1.01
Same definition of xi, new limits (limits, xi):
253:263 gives 1.52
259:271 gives 1.51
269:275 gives 1.52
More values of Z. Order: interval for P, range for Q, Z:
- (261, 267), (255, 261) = 2.01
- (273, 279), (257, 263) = 2.00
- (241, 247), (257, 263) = 1.98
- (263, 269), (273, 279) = 2.01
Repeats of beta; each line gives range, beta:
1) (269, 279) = 0.164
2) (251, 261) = 0.181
